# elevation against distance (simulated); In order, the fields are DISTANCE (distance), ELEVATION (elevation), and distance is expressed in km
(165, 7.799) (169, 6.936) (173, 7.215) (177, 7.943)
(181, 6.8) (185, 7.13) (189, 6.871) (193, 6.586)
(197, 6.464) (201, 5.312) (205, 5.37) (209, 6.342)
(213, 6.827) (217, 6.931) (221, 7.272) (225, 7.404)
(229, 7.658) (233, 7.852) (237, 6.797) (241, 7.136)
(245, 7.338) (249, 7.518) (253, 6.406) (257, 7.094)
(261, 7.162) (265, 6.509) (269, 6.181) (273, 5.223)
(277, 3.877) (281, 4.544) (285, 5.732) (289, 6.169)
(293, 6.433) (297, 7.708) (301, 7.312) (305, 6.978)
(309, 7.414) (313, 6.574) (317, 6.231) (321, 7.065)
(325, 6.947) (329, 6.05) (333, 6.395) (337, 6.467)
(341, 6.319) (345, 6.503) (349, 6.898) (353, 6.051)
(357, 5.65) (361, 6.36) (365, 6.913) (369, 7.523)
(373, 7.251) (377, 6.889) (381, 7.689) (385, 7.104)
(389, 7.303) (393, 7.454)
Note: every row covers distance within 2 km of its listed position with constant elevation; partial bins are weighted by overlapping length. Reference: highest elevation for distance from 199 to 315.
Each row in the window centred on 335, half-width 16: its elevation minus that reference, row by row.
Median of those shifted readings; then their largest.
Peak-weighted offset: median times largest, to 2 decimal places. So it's 1.08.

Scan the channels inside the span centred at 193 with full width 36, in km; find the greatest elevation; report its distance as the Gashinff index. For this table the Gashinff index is 177 km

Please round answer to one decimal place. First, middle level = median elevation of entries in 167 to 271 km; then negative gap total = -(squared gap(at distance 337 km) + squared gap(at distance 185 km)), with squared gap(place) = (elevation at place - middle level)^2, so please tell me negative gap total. -0.3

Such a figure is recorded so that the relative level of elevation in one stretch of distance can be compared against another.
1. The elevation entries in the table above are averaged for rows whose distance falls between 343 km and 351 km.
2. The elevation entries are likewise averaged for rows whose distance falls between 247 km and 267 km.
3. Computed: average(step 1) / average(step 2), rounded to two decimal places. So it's 0.97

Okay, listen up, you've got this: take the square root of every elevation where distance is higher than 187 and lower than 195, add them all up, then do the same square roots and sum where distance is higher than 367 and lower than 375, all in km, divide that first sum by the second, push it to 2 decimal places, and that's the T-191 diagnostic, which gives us 0.95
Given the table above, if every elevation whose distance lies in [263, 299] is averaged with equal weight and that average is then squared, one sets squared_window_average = 34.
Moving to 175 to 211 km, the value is 43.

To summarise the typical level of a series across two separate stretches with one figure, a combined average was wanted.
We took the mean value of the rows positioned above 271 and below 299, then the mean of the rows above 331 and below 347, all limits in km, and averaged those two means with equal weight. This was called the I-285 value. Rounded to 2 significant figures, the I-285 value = 6.0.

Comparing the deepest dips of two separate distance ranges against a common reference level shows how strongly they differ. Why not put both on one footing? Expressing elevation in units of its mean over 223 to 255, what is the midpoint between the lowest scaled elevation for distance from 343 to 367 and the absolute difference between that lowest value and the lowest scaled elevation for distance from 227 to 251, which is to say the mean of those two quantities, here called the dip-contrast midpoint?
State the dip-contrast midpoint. 0.47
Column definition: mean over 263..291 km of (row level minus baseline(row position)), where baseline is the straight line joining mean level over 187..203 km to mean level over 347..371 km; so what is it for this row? -1.0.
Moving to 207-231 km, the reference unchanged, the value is 0.7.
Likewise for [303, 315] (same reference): 0.5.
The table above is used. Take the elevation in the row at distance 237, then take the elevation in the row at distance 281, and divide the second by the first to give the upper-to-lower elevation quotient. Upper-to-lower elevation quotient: 0.7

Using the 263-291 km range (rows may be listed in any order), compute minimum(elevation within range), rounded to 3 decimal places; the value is 3.877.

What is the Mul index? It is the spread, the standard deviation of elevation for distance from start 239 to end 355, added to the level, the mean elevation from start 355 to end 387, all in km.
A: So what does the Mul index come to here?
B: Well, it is 7.8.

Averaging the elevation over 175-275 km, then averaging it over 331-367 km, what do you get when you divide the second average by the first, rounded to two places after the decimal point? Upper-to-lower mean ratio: 0.94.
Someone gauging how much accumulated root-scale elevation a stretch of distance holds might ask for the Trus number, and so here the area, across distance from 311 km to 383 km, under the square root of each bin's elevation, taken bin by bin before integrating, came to 186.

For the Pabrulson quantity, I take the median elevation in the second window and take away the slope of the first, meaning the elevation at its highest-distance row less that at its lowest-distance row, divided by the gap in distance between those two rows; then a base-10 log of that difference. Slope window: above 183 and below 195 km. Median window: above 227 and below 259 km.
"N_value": 0.864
